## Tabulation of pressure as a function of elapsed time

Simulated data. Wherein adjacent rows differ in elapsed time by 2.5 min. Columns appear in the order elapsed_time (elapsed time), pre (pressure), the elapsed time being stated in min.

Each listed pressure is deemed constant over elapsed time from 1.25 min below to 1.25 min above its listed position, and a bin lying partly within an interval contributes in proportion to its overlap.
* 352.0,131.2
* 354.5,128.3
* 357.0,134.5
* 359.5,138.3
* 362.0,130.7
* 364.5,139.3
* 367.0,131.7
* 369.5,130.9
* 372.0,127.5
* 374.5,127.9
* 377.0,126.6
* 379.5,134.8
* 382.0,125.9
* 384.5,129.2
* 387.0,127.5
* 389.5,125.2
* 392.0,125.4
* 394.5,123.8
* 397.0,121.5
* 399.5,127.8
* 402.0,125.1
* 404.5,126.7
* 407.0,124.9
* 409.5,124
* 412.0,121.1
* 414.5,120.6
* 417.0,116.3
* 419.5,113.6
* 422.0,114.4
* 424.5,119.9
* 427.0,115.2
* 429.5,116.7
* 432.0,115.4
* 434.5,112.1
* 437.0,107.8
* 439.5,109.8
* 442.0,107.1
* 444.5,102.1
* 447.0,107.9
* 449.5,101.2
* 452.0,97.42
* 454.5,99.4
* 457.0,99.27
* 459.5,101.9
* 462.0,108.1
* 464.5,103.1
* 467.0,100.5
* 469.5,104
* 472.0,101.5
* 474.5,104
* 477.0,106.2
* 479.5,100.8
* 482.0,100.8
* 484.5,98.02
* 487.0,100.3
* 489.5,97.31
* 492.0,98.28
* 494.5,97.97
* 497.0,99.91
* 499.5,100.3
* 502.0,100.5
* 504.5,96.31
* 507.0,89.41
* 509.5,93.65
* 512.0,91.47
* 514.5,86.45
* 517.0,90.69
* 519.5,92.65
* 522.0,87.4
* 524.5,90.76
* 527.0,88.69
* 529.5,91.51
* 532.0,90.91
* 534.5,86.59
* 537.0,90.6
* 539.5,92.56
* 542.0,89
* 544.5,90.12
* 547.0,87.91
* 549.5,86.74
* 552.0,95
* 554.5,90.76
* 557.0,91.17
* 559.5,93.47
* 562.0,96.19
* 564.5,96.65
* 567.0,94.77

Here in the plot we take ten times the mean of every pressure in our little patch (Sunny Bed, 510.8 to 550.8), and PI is 896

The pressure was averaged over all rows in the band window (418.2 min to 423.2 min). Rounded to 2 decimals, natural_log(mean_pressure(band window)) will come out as 4.74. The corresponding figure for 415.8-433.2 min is 4.75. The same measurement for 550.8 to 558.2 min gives 4.53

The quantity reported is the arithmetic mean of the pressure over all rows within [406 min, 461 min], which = 111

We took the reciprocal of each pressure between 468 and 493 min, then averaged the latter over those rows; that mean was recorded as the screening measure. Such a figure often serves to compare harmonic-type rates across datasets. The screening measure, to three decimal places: 0.010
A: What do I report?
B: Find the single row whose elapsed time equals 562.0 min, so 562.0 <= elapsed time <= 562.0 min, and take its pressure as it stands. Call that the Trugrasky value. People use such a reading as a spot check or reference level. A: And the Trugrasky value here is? 96.19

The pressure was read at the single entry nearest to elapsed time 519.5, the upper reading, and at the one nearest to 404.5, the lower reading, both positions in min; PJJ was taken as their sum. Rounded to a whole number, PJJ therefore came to 219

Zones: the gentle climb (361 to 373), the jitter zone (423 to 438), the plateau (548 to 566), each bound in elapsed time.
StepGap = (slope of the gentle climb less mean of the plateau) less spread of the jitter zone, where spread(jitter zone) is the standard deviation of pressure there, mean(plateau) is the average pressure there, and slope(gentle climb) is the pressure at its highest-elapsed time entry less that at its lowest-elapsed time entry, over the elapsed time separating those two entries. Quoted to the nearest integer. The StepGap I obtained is -97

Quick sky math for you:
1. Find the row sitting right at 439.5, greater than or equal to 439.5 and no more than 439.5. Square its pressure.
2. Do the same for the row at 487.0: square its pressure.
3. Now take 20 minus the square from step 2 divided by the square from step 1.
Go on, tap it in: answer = 19.2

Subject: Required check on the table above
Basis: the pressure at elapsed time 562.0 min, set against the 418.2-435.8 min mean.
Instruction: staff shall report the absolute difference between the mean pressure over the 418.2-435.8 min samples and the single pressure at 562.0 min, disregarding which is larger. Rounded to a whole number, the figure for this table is 19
